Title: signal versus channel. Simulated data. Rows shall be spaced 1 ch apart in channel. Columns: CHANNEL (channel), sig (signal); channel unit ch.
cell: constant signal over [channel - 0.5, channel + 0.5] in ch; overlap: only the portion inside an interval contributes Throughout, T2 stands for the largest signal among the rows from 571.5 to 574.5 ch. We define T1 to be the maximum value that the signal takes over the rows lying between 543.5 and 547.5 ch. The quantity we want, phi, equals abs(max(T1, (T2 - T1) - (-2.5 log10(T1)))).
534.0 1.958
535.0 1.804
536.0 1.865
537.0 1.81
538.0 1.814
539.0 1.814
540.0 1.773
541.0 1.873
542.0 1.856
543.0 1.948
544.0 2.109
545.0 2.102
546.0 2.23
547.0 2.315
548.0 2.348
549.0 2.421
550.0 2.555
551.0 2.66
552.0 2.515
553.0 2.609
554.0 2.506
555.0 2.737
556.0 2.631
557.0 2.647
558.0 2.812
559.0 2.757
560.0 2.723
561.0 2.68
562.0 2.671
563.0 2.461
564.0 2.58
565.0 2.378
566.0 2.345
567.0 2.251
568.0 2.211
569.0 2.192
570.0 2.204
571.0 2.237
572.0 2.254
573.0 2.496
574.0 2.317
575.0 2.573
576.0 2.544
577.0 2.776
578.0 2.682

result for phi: 2.3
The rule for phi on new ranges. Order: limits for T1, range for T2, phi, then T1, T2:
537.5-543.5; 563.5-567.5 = 1.9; 1.948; 2.58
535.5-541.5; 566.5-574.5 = 1.9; 1.873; 2.496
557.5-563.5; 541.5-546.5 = 2.8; 2.812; 2.23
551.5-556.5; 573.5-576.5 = 2.7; 2.737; 2.573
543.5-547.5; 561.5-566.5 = 2.3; 2.315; 2.671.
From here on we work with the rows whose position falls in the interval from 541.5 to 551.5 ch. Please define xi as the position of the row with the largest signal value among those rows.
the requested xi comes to 551.0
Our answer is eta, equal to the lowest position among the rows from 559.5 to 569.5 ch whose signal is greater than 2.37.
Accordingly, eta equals 560.0 ch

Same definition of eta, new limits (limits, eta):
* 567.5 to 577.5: 573.0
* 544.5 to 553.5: 549.0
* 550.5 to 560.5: 551.0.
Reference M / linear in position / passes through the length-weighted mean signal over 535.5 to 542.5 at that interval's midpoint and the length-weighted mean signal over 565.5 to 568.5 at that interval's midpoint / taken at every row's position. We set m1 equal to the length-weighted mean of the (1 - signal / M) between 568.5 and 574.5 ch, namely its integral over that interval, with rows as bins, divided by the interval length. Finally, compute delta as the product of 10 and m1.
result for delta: 0.2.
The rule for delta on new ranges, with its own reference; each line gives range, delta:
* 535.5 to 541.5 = 0.0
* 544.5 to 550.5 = -1.9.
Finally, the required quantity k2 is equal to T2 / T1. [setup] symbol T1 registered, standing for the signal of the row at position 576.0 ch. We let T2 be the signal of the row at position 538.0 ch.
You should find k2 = 0.71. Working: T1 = 2.544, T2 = 1.814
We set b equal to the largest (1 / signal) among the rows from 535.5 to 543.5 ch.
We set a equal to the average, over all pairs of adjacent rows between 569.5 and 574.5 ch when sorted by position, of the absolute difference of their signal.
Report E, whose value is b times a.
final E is 0.066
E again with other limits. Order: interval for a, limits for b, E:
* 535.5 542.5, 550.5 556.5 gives 0.014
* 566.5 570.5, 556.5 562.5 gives 0.009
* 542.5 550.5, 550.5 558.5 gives 0.035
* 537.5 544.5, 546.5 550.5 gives 0.030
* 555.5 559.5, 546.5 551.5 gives 0.034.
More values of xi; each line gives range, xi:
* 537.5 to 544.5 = 544.0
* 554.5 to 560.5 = 558.0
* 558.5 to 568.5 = 559.0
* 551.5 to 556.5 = 555.0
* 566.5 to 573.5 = 573.0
